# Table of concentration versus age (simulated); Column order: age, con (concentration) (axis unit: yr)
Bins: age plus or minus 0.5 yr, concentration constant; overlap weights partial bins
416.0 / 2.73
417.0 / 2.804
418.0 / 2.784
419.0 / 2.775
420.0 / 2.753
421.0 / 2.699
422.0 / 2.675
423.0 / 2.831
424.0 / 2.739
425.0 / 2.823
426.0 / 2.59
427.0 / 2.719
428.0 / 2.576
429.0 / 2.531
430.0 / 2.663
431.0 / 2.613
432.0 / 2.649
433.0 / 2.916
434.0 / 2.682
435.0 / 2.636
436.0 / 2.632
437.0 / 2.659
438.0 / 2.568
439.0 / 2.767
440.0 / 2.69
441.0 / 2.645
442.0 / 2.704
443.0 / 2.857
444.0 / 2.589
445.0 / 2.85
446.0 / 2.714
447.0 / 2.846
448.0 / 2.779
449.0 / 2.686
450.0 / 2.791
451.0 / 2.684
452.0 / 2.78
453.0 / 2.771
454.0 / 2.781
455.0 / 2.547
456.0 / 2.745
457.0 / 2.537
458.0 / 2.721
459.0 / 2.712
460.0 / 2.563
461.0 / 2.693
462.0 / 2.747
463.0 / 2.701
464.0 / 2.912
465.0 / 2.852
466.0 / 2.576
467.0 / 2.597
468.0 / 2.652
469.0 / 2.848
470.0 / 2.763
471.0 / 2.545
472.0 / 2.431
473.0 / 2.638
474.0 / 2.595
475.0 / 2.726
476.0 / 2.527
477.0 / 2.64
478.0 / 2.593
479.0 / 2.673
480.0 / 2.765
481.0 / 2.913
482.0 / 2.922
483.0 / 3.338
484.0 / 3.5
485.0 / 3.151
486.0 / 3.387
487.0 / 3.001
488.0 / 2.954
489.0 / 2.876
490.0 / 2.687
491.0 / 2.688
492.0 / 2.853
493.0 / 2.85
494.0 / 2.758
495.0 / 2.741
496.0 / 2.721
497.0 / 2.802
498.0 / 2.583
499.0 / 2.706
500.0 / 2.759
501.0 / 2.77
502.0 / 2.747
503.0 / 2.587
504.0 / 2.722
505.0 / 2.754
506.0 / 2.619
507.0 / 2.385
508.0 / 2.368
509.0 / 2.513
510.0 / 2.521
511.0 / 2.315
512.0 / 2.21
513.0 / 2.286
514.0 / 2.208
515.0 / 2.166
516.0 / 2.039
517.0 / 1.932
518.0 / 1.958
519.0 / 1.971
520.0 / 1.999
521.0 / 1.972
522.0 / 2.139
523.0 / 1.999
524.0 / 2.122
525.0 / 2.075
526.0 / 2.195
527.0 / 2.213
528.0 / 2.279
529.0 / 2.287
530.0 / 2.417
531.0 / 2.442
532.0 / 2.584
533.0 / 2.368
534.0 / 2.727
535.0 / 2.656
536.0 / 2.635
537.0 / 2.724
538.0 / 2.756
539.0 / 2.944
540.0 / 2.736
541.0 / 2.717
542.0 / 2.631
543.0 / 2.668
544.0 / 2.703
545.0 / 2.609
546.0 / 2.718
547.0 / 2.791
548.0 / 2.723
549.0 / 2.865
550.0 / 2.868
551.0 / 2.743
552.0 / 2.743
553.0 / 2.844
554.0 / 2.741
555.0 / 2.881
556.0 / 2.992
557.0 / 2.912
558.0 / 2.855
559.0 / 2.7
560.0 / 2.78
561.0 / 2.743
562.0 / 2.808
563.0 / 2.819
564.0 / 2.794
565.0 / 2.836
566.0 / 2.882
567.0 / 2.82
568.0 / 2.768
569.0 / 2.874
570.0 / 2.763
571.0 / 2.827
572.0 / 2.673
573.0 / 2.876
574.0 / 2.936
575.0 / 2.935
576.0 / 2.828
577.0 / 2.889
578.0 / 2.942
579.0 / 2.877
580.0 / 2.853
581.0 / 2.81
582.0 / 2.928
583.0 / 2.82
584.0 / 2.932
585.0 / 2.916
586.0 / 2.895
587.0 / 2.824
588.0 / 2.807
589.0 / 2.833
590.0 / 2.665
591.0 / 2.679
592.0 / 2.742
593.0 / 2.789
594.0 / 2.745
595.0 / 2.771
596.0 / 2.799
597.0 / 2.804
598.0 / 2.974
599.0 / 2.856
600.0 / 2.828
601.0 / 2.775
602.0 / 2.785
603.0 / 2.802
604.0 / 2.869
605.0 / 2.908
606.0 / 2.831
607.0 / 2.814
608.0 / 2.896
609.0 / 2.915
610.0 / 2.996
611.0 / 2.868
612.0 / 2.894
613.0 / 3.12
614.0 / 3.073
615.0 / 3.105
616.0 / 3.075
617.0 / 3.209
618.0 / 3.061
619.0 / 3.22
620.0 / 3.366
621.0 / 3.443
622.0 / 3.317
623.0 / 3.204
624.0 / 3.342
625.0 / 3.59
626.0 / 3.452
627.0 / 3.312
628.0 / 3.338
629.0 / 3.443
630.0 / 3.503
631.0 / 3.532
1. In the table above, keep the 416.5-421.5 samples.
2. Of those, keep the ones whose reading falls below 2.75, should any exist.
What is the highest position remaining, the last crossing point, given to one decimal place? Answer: 421.0 yr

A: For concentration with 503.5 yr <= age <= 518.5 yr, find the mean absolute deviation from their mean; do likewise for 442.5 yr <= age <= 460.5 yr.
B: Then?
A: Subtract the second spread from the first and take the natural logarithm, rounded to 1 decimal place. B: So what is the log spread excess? -2.1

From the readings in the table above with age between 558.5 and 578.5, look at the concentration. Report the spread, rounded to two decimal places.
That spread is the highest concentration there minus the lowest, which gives 0.27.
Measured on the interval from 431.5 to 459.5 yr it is 0.38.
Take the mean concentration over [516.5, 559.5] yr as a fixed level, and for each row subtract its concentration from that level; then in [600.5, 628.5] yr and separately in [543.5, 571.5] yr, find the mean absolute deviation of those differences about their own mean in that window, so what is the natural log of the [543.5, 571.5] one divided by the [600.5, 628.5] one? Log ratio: -1.2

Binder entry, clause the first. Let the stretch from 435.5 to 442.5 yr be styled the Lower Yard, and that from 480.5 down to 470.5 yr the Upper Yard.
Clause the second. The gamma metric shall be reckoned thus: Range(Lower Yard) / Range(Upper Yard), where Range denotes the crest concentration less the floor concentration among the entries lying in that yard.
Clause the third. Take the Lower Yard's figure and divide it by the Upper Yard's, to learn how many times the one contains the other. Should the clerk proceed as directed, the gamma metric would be 0.60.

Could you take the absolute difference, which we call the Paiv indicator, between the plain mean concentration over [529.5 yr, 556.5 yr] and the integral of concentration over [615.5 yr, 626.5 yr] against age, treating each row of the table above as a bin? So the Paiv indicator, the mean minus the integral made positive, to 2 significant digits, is 34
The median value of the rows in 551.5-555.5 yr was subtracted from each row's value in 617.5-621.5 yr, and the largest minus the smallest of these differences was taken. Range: 0.38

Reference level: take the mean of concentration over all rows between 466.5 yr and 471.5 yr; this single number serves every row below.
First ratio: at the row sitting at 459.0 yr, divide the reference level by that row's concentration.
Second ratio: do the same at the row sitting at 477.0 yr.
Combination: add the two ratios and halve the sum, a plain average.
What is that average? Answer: 1.00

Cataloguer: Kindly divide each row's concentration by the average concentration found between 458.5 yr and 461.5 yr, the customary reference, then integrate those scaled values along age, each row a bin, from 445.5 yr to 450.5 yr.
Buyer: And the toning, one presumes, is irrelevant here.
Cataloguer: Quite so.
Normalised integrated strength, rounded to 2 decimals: 5.20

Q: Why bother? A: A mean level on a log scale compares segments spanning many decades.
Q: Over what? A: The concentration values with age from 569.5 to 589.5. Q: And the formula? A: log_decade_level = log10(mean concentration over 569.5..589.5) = 0.456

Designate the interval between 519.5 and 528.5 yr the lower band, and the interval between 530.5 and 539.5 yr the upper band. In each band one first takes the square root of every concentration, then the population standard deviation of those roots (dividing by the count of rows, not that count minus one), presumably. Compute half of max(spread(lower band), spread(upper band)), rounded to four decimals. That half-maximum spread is 0.0250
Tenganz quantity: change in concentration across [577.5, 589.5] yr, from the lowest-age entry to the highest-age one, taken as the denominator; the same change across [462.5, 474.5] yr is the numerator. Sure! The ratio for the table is 1.0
